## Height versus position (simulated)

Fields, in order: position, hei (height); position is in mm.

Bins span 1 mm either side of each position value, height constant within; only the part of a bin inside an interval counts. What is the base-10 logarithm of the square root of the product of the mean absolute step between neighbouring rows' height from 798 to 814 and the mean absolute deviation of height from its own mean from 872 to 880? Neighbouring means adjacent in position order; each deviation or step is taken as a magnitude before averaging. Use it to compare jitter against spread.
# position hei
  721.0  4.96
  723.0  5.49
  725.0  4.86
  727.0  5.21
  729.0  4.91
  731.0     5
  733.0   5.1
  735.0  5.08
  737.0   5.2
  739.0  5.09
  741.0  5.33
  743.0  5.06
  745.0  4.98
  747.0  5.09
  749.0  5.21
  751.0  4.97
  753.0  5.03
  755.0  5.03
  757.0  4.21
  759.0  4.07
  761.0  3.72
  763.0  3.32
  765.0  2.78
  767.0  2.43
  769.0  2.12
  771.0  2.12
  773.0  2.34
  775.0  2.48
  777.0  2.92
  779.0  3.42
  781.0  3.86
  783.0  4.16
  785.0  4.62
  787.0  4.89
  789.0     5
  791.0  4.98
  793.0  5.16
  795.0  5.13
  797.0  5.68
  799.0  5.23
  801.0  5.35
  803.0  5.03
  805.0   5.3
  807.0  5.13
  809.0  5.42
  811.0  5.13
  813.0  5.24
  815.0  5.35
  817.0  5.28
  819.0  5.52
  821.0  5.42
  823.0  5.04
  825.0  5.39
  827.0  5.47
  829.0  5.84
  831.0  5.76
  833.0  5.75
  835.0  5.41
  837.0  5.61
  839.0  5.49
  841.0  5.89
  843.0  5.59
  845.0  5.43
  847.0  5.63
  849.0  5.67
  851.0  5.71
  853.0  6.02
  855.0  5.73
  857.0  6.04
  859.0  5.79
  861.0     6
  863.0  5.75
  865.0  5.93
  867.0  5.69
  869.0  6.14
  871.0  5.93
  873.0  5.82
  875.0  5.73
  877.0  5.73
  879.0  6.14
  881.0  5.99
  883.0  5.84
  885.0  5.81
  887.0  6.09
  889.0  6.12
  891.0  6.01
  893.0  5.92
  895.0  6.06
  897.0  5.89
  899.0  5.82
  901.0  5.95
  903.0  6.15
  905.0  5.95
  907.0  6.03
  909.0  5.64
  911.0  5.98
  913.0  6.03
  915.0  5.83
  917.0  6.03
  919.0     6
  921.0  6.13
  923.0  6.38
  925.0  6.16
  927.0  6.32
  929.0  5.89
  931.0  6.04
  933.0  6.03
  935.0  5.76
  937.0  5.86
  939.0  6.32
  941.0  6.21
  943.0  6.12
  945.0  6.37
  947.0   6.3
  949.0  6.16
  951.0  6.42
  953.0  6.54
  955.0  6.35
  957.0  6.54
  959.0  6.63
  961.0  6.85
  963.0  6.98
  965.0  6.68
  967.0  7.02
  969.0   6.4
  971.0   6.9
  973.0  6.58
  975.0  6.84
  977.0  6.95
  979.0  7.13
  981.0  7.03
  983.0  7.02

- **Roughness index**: -0.748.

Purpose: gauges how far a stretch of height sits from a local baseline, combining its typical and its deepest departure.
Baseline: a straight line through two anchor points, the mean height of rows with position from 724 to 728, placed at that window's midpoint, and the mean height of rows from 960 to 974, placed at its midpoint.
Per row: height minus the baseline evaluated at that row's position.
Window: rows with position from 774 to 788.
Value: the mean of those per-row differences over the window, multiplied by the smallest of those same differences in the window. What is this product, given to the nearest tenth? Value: 4.8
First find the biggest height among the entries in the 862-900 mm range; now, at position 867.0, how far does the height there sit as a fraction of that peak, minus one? -0.073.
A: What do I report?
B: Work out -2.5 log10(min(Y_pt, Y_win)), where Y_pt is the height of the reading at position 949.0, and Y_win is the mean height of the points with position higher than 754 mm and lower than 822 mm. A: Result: -1.60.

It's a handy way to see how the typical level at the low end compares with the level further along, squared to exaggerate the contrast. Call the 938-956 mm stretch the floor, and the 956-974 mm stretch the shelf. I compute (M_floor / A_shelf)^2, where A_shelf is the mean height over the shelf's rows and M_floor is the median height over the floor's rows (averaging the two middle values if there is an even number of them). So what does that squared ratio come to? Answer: 0.88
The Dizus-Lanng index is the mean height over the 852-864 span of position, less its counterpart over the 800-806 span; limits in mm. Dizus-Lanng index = 0.66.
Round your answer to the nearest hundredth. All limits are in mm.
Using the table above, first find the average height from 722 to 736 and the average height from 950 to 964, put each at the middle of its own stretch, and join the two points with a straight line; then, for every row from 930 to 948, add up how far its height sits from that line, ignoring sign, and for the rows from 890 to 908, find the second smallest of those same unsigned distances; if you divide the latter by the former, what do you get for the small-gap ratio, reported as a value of 0.04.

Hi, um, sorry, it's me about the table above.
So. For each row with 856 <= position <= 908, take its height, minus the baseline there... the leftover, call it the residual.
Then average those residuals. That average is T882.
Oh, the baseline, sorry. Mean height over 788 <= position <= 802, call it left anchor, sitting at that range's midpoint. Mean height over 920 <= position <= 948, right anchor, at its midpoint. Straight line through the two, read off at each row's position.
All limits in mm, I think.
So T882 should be 0.14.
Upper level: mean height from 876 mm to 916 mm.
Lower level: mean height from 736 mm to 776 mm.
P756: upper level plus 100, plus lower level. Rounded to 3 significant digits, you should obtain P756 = 110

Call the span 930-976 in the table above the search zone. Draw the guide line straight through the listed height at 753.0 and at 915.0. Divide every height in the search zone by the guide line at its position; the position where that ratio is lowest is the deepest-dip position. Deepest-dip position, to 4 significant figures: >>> 935.0 mm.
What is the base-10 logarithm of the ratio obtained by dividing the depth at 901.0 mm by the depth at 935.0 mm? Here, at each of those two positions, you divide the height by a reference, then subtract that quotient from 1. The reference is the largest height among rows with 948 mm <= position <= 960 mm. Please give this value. -0.11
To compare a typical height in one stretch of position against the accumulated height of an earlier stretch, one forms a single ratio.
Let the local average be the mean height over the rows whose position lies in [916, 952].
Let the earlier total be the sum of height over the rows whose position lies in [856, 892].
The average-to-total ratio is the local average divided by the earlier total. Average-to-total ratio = 0.058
